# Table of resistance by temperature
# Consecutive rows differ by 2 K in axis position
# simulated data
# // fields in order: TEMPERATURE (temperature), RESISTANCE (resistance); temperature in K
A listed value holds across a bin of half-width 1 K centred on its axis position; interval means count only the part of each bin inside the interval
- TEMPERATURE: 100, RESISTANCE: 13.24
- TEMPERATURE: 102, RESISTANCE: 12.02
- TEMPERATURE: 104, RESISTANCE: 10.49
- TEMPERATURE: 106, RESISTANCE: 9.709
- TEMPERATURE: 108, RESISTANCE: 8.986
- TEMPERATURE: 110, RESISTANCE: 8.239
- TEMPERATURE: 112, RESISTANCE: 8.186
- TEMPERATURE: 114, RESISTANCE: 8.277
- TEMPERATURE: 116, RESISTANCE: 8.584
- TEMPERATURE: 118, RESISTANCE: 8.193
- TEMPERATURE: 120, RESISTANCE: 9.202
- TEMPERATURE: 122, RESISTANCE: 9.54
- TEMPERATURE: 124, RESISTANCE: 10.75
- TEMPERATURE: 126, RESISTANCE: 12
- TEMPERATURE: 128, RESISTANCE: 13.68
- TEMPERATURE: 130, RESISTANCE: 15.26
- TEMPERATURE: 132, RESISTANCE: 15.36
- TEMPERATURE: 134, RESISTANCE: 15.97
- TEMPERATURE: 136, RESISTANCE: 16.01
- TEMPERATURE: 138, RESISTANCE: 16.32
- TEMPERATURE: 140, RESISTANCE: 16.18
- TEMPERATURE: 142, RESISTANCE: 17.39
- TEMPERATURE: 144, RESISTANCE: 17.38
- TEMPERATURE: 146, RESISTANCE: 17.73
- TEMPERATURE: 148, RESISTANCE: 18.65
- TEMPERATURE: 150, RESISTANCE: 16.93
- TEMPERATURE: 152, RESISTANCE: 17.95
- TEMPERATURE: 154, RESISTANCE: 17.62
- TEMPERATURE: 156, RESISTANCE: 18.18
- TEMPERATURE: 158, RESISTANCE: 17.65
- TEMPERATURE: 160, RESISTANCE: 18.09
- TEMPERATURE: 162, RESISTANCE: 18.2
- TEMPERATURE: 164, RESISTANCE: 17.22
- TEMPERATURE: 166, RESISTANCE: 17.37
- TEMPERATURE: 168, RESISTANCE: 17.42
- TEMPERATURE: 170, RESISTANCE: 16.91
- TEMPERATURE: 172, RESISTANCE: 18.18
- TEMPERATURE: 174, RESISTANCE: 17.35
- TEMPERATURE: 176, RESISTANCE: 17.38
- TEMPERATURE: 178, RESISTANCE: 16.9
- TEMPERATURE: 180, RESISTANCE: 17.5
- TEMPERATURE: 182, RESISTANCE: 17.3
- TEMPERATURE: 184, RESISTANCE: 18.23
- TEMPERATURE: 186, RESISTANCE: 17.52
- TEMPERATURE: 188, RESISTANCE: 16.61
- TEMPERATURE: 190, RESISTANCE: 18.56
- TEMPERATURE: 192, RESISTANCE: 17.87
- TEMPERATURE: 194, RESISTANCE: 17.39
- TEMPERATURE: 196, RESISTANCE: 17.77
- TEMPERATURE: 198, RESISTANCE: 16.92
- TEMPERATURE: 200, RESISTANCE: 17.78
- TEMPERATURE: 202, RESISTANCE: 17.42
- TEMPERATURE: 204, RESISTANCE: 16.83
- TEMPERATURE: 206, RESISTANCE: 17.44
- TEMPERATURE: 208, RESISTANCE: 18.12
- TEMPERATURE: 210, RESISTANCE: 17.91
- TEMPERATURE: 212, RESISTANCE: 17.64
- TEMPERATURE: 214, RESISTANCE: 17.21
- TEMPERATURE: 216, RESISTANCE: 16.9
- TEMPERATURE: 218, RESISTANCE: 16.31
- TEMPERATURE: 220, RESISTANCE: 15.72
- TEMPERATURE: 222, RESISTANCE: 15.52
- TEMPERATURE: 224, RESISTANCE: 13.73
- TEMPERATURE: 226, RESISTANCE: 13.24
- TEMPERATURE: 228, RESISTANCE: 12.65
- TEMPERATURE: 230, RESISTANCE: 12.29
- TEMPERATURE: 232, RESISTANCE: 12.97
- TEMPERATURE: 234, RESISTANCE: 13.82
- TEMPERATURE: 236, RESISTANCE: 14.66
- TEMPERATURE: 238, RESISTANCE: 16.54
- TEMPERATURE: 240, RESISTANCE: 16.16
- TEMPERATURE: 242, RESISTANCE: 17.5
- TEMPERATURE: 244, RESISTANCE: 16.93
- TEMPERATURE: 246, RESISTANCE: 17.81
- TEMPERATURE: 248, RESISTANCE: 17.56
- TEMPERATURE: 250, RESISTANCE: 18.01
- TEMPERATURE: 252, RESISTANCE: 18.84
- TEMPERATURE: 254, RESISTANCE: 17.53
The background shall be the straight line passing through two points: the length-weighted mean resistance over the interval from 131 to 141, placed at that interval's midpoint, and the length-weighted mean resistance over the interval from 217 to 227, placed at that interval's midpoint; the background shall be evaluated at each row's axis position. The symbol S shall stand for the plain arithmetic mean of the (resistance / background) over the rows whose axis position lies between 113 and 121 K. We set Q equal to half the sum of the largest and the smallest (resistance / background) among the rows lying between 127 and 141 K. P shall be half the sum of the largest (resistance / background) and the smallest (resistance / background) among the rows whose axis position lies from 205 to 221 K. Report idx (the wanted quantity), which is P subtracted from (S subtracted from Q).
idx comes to -0.72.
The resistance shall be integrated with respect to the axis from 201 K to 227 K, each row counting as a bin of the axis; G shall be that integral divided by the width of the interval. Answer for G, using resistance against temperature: 16.5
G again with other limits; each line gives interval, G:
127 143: 15.8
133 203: 17.4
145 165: 17.8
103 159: 13.6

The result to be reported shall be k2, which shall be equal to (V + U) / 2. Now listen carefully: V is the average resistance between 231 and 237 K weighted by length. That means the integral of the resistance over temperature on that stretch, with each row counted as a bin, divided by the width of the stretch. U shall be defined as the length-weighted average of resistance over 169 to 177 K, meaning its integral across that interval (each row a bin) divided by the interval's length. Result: 15.6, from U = 17.5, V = 13.8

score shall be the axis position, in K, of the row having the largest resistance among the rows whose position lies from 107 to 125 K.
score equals 124 K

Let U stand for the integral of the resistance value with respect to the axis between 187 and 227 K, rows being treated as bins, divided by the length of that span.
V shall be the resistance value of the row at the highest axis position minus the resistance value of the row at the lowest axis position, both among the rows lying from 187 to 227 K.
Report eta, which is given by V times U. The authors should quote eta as -57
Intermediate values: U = 16.8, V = -3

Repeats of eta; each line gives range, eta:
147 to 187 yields -20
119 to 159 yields 131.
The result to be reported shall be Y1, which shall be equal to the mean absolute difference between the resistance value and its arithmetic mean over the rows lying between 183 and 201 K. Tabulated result 0.5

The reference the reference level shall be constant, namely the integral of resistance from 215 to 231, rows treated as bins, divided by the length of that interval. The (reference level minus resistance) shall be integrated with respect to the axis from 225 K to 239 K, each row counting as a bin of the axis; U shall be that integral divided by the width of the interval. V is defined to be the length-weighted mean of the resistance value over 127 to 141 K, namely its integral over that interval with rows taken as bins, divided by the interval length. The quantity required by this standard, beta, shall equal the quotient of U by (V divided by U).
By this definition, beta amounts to 0.0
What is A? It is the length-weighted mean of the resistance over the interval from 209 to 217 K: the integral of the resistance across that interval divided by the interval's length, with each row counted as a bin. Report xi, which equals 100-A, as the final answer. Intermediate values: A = 17.4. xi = 82.6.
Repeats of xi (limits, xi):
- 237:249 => 82.9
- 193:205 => 82.6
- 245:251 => 82.2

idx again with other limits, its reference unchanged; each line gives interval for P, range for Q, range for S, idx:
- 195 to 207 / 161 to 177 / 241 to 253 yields -1.23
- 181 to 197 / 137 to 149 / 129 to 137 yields -1.03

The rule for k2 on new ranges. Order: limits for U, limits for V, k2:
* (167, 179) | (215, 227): 16.3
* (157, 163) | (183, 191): 17.9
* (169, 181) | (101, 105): 14.3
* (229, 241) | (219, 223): 15.0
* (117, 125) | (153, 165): 13.6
